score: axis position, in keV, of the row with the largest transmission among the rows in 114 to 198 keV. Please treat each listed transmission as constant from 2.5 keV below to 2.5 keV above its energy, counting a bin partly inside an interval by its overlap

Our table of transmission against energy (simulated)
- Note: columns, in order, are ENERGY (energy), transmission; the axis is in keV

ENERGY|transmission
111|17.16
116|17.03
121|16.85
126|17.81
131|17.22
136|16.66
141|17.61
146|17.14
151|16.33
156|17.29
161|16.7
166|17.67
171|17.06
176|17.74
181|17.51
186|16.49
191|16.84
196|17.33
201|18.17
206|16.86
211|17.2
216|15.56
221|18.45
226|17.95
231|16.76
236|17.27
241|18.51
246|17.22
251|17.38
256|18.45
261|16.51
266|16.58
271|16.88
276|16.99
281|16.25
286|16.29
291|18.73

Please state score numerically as 126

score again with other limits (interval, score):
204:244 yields 241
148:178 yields 176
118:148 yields 126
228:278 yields 241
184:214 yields 201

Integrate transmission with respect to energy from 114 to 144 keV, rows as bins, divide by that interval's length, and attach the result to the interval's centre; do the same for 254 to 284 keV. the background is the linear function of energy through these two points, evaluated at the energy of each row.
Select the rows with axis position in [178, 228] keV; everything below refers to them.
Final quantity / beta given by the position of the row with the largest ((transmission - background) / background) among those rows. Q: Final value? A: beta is 221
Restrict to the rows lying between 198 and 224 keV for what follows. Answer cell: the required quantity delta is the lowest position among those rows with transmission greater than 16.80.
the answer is 201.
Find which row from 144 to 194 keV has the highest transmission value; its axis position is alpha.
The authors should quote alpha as 176 keV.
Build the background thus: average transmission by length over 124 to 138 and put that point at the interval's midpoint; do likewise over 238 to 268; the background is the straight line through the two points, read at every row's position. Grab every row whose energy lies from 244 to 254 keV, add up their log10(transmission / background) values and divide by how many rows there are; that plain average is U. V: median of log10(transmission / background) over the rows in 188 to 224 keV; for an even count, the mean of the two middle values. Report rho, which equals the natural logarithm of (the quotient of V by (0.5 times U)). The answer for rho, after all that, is 0.89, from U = -0.004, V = -0.0044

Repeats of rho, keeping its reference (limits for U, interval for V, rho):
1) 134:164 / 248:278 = 1.26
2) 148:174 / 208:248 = 0.15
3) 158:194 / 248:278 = 1.86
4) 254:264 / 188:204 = 1.31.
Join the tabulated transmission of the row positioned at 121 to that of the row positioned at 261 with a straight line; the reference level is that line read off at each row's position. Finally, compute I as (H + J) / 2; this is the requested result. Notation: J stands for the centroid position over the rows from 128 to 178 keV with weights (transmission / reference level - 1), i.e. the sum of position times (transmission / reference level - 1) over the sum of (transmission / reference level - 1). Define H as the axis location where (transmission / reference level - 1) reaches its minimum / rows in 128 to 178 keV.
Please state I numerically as 155.4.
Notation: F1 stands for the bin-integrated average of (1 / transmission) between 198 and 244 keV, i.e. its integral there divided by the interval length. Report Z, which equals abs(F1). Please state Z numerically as 0.0576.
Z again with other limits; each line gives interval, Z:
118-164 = 0.0586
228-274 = 0.0579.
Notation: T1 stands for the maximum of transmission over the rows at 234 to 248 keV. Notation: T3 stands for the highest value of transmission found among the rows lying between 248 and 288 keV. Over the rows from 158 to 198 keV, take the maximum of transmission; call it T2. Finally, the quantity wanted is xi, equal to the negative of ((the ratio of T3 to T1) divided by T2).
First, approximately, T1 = 18.51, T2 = 17.74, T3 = 18.45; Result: -0.0562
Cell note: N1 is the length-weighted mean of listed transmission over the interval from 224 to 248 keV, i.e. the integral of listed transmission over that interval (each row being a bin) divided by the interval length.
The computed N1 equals 17.54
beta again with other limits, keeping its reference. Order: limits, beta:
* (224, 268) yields 241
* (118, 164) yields 126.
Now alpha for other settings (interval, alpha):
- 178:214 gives 201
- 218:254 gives 241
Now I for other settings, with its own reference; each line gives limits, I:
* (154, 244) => 211.3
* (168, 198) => 183.9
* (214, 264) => 228.8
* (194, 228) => 214.2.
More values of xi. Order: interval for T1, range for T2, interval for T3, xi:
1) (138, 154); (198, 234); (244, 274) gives -0.0568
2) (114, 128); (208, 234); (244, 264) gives -0.0561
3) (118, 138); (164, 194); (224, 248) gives -0.0586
